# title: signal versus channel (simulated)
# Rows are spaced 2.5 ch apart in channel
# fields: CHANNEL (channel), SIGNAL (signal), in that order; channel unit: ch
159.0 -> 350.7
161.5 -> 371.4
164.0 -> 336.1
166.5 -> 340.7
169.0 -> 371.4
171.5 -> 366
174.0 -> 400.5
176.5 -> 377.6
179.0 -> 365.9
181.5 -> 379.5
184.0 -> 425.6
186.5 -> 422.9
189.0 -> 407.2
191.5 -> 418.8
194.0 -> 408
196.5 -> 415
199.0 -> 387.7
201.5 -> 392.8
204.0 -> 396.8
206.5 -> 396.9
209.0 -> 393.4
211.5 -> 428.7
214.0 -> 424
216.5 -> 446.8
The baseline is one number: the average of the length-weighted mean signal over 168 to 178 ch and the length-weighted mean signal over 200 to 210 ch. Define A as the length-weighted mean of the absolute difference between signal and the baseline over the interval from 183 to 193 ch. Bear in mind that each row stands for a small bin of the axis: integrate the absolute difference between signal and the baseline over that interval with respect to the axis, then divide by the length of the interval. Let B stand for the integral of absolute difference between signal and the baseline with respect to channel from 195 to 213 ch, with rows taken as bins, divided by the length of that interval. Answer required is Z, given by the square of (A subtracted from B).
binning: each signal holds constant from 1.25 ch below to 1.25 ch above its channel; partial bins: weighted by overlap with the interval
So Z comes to 262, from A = 31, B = 15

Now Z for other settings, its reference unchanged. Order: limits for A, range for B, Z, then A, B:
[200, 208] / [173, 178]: 12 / 8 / 12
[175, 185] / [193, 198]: 28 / 18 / 24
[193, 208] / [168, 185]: 27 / 13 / 18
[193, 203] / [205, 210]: 28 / 14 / 9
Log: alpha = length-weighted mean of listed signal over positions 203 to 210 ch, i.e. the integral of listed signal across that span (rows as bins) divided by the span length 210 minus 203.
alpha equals 396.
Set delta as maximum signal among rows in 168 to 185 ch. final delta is 425.6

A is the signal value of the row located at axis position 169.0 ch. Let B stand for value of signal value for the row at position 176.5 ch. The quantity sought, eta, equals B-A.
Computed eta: 6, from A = 371.4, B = 377.6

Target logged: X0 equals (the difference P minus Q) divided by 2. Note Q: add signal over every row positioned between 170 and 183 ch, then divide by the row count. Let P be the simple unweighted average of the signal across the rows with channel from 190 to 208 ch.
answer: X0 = 12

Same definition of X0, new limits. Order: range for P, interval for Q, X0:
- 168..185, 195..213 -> -9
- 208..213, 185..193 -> -3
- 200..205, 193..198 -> -8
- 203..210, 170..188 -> 2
